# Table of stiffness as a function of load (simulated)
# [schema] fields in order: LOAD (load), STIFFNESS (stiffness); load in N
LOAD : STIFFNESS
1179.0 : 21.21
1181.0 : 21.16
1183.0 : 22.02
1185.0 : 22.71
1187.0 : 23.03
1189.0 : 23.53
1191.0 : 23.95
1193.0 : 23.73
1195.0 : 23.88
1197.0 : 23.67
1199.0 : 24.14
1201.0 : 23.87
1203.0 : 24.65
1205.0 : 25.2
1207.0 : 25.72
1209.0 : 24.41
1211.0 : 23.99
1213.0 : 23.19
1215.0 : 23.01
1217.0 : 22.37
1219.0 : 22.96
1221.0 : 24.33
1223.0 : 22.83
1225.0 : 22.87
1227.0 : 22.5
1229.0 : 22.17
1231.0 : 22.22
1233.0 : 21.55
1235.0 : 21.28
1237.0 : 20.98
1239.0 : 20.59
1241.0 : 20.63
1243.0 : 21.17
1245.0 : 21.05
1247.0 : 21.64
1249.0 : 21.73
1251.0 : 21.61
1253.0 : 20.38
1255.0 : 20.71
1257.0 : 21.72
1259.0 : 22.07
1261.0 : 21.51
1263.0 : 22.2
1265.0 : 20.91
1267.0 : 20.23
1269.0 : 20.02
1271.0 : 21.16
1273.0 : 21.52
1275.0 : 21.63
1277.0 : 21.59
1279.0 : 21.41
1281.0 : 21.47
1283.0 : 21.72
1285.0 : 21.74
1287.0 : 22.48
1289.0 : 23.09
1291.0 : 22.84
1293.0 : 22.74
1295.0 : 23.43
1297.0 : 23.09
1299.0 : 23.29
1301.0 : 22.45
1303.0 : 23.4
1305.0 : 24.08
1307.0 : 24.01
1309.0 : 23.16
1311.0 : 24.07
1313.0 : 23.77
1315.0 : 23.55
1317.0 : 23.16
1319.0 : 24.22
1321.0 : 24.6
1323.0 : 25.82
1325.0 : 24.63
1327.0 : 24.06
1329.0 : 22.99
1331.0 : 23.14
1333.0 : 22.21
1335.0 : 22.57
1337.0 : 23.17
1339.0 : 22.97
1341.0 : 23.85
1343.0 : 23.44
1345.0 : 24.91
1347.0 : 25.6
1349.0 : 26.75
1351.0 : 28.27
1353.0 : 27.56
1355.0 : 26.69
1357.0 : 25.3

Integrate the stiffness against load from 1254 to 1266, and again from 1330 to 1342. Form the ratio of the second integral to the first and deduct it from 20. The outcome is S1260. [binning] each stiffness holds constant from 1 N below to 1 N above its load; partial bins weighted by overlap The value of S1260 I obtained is 18.9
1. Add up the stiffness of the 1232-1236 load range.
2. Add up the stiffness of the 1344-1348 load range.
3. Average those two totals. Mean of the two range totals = 46.7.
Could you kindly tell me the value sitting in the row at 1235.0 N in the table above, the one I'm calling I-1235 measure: 21.28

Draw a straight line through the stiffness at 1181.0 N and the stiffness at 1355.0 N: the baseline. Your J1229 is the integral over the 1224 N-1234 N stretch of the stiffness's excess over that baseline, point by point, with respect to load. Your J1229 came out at -4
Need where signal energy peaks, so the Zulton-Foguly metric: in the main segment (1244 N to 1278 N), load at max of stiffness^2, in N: 1263.0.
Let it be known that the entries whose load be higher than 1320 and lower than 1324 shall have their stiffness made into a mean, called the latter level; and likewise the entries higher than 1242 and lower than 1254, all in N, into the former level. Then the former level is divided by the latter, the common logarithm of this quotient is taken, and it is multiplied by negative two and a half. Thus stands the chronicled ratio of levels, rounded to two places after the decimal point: 0.18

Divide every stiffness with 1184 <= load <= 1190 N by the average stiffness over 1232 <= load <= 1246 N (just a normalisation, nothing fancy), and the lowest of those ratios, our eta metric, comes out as 1.08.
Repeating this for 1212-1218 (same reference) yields 1.06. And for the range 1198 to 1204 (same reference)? 1.13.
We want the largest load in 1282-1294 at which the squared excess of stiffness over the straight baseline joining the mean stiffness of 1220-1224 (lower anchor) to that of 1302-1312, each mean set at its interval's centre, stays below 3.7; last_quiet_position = 1293.0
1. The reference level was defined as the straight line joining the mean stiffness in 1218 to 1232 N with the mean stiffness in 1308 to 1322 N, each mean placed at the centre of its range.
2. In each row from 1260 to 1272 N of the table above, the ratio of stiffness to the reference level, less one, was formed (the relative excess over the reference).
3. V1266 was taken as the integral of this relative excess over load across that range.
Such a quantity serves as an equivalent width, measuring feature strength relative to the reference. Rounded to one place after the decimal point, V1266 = -1.2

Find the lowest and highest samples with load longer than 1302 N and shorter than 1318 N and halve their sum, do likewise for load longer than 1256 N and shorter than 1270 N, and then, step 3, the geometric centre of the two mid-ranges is 22.3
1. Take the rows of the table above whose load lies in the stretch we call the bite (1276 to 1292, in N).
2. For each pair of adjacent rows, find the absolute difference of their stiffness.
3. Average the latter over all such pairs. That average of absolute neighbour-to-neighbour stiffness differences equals 0.30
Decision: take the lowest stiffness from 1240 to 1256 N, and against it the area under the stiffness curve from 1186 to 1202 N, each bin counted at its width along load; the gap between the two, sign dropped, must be 359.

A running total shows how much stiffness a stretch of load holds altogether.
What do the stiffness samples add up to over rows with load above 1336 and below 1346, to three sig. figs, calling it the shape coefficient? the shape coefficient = 118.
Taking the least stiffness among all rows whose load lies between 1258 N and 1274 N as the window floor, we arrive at 20.02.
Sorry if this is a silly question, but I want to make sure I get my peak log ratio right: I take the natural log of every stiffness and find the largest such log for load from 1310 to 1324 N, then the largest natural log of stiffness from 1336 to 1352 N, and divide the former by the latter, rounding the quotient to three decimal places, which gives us 0.973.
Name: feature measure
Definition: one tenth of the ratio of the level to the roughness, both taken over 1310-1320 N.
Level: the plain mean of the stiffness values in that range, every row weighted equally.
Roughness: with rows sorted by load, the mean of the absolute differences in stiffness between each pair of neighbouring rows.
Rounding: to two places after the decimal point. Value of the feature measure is 4.82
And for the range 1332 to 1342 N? 4.50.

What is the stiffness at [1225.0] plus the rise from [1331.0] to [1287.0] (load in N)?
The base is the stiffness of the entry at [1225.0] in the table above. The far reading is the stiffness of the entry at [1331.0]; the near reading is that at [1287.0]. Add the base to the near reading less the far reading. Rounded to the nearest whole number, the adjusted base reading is 22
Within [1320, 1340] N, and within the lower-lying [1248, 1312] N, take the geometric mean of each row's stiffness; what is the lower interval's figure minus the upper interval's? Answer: -1.5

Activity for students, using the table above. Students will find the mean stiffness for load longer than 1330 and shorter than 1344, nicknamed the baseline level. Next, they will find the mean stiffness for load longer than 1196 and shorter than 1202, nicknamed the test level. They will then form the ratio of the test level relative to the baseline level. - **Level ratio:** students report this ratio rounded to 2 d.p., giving 1.04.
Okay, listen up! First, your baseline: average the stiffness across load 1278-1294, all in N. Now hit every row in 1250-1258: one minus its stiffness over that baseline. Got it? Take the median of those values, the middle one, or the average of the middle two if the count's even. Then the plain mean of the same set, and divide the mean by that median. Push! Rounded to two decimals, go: 1.05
